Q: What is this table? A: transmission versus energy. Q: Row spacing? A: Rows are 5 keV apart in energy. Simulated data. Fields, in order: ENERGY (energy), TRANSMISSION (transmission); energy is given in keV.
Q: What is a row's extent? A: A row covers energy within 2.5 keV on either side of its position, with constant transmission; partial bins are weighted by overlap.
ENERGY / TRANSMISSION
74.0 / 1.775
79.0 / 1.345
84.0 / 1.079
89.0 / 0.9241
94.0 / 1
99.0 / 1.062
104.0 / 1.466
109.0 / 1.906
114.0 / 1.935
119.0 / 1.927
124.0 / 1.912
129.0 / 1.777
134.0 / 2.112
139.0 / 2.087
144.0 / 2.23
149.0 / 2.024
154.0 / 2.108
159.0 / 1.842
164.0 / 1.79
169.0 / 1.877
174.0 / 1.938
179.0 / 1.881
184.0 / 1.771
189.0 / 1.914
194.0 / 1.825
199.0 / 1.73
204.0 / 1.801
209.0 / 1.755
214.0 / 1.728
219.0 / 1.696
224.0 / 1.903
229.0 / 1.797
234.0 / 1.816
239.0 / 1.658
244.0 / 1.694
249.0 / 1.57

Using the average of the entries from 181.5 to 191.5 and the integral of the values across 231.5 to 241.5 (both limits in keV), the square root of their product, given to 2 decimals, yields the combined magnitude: 5.66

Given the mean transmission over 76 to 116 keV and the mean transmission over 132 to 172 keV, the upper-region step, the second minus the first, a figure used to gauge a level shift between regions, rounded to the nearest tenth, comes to 0.7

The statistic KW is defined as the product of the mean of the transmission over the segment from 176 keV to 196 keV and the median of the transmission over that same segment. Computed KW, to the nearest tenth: 3.4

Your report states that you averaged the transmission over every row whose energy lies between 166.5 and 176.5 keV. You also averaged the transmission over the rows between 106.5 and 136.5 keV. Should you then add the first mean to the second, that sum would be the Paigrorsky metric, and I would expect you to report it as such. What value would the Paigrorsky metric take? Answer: 3.84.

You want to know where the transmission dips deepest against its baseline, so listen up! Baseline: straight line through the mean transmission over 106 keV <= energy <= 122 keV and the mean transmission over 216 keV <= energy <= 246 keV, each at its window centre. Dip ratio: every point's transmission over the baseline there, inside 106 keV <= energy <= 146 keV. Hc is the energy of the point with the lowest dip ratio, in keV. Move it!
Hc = 129.0 keV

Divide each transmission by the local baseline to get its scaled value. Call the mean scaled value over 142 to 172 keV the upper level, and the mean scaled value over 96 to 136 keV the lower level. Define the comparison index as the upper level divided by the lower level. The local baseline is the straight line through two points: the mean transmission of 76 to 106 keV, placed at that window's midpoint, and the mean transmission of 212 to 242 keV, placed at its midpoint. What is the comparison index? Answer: 0.99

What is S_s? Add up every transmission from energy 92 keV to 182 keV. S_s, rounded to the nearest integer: 33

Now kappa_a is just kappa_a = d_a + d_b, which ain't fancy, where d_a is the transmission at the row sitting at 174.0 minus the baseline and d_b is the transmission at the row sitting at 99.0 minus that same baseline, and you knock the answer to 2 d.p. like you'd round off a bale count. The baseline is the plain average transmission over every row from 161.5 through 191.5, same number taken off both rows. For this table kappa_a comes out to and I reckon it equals -0.72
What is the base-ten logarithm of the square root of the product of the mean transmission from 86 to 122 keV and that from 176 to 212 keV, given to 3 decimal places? 0.211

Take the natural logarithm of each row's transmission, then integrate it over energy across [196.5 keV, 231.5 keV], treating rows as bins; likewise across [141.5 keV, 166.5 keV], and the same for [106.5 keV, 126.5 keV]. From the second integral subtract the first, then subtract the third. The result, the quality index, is -16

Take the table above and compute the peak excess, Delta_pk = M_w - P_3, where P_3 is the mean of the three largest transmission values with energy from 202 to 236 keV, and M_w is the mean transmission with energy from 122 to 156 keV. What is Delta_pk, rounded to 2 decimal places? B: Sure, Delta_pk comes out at 0.20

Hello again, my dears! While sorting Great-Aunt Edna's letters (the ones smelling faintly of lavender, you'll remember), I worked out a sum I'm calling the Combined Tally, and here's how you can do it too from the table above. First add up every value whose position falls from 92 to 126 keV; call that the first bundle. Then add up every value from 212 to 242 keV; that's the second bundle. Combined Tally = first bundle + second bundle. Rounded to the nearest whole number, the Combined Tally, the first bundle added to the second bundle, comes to 22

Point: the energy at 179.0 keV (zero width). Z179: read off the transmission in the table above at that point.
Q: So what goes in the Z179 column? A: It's 1.881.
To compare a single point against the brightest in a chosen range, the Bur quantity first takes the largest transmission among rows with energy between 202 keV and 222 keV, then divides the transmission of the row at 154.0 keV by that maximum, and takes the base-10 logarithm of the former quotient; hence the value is 0.068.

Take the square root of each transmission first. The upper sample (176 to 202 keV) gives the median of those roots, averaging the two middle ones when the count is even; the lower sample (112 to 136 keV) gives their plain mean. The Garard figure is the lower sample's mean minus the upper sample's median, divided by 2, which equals 0.019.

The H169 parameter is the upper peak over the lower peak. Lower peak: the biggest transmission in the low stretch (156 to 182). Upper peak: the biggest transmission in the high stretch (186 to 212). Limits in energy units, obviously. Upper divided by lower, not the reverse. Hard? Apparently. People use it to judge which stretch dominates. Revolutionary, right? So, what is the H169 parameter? 0.99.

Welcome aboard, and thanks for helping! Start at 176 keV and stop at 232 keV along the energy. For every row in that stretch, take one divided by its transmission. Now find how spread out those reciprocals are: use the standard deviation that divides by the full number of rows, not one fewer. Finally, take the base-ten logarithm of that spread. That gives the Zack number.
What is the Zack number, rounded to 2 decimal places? -1.67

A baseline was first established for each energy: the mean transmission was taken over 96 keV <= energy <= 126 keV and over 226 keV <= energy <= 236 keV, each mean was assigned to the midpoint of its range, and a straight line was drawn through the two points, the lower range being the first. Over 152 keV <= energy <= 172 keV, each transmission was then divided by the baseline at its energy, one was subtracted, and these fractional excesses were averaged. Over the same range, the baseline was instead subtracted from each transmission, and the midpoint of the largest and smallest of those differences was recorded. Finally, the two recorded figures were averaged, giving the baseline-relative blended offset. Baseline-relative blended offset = 0.15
